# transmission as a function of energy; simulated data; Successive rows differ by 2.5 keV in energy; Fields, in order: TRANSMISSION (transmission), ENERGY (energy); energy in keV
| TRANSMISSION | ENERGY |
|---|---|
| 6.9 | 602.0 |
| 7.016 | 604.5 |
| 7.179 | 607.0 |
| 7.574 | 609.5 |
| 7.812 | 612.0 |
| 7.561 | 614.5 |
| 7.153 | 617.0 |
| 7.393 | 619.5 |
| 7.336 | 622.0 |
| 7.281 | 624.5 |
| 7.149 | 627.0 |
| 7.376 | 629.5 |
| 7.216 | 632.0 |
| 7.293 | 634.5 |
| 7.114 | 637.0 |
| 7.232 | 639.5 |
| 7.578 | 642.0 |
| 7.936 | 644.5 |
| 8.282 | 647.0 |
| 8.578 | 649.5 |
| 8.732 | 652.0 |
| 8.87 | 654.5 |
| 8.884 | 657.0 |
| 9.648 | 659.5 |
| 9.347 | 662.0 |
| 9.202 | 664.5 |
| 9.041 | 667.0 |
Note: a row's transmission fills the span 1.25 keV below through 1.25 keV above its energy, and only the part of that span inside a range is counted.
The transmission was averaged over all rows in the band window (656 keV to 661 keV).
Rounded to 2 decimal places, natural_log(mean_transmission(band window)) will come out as 2.23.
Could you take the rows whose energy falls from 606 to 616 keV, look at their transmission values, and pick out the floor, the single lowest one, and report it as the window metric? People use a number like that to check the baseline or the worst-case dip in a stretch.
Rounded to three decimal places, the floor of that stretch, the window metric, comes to 7.179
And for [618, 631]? 7.149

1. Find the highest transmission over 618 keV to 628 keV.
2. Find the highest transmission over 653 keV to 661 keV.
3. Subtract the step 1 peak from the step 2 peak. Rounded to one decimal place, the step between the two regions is 2.3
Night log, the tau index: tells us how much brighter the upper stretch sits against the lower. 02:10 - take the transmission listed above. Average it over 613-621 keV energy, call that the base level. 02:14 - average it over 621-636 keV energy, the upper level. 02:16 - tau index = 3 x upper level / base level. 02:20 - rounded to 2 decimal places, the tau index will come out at 2.96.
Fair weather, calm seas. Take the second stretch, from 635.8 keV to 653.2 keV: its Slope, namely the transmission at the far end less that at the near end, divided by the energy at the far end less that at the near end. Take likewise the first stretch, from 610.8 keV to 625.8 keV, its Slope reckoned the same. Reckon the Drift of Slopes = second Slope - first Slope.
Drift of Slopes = 0.15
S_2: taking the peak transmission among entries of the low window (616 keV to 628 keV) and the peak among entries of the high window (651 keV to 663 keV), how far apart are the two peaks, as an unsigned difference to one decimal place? 2.3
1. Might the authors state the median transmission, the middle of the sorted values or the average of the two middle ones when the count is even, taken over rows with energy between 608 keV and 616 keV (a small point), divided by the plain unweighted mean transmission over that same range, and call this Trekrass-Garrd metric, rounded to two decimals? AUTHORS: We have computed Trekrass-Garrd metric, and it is 0.99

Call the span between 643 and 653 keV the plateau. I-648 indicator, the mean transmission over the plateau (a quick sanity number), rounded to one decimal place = 8.4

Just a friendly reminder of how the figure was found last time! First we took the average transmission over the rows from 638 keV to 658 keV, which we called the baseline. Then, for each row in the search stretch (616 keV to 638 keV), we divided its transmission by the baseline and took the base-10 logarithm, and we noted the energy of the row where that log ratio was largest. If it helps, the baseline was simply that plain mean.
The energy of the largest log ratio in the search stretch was 619.5 keV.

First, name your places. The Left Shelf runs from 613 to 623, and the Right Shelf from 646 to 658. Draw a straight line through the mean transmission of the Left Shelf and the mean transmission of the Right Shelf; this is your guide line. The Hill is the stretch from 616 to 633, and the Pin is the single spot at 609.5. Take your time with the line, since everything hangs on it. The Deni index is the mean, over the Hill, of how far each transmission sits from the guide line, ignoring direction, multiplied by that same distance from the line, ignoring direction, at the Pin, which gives 0.18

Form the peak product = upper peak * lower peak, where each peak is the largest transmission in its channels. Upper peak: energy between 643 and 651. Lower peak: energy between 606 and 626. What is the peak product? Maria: 67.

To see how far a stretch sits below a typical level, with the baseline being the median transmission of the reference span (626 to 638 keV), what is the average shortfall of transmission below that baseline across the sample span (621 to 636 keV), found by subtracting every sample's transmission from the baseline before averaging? -0.06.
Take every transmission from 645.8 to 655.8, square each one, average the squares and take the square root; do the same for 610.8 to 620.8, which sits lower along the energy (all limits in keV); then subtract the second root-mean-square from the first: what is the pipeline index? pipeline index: 1.1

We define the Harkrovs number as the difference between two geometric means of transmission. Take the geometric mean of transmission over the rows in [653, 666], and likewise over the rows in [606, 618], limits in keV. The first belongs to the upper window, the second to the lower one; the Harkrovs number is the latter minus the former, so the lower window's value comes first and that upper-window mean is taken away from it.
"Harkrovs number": -1.7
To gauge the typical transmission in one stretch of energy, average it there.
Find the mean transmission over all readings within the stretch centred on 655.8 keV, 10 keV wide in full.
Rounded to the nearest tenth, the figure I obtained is 9.0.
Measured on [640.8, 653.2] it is 8.2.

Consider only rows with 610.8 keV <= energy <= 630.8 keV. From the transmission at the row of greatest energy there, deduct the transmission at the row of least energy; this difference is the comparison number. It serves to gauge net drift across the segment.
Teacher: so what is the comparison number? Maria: -0.44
